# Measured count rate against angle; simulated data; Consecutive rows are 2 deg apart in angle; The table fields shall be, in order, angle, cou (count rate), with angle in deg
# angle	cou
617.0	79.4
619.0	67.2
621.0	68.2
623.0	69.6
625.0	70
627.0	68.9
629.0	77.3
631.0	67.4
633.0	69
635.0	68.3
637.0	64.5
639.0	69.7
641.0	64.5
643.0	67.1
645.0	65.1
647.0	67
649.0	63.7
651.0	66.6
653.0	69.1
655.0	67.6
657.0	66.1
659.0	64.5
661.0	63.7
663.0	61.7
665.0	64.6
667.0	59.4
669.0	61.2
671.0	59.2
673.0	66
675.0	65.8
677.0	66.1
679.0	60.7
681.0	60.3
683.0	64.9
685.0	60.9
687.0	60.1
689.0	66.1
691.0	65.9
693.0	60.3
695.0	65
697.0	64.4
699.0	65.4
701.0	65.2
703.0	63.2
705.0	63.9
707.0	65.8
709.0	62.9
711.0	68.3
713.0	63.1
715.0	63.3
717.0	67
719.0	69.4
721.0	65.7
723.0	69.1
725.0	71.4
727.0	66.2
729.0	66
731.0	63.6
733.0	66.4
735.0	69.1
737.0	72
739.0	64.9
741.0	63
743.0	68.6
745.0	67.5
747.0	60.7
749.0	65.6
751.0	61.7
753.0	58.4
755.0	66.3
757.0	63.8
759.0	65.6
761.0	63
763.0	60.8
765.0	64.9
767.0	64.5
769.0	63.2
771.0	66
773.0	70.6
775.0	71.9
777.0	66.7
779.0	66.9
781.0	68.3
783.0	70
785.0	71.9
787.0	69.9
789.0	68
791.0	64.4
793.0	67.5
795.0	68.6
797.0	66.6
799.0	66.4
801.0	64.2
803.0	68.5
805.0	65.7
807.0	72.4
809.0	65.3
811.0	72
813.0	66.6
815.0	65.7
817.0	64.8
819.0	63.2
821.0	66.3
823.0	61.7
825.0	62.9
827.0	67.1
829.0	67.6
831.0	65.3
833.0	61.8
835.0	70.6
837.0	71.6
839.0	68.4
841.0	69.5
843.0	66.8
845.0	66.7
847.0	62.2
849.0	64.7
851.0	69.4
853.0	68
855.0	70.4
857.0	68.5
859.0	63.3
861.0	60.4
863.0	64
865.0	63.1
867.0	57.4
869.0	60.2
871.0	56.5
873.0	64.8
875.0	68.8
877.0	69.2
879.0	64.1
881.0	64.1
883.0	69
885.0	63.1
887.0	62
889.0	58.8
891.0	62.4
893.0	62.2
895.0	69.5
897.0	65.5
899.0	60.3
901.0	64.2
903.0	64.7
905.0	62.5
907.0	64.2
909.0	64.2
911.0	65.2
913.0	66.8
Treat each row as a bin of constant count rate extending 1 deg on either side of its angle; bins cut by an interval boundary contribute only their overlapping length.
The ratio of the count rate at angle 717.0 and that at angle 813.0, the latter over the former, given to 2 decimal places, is 0.99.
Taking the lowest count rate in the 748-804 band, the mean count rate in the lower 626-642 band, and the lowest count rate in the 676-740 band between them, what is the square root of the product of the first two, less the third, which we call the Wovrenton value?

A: 3.2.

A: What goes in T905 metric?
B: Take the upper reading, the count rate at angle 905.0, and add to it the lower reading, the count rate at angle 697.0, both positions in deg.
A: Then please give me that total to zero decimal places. 127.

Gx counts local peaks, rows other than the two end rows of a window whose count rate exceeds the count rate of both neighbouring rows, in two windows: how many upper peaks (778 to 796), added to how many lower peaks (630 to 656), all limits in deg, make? 6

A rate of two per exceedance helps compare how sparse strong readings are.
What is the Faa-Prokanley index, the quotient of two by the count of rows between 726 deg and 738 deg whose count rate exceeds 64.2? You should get 0.40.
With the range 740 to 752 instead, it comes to 0.67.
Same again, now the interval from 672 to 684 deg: 0.50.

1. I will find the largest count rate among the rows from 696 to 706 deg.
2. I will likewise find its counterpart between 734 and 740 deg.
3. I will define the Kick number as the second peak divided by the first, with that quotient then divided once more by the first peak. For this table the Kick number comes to 0.0168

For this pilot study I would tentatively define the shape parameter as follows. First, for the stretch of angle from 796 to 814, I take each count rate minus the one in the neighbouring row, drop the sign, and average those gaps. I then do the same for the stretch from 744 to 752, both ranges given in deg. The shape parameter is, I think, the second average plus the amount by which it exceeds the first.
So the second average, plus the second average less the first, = 6.0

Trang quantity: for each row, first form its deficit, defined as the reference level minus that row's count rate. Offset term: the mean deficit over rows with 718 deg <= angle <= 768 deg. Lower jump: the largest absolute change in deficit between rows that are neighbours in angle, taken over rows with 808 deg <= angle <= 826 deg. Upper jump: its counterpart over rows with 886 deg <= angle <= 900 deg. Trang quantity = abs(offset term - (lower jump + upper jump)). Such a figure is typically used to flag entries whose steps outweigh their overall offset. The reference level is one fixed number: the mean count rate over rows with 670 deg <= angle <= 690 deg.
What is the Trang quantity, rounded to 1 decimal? 16.5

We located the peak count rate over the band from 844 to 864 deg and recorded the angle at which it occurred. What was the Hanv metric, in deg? 855.0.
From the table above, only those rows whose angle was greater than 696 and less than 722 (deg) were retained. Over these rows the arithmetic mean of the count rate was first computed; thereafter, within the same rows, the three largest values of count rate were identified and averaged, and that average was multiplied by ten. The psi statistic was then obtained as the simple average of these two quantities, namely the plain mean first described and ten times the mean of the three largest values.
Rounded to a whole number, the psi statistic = 374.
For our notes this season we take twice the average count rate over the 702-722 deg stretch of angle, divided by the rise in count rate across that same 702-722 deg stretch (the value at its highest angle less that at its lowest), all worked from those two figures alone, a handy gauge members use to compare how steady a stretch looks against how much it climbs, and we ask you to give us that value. 52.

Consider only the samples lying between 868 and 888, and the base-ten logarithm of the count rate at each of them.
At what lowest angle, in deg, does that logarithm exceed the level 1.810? 873.0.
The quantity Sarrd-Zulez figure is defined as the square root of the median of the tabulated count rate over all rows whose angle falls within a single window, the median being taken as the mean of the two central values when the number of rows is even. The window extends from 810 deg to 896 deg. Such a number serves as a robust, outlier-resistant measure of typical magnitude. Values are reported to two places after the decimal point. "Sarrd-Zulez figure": 8.05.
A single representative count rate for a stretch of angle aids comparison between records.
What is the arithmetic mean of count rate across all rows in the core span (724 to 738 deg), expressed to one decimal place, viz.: 67.8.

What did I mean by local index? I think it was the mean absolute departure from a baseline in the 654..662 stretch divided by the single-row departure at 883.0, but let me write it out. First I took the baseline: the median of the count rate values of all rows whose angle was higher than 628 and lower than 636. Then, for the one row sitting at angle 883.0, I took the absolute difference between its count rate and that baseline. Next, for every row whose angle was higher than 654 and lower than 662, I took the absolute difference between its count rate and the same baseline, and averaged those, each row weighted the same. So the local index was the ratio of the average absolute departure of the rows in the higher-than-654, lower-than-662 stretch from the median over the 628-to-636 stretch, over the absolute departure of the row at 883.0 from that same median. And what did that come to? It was 9.1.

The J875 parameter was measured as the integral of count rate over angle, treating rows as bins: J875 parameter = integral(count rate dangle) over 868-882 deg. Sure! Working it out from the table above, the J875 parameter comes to 895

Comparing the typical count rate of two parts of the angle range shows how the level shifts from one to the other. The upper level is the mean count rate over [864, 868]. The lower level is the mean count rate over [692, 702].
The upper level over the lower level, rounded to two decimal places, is 0.94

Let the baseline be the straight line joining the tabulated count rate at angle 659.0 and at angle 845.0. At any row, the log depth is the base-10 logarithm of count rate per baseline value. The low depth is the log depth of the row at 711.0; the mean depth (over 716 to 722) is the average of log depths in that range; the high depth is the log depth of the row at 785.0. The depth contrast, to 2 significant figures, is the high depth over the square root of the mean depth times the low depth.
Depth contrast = 2.2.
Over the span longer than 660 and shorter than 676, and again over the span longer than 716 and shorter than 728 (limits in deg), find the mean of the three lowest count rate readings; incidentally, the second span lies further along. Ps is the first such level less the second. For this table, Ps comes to -6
